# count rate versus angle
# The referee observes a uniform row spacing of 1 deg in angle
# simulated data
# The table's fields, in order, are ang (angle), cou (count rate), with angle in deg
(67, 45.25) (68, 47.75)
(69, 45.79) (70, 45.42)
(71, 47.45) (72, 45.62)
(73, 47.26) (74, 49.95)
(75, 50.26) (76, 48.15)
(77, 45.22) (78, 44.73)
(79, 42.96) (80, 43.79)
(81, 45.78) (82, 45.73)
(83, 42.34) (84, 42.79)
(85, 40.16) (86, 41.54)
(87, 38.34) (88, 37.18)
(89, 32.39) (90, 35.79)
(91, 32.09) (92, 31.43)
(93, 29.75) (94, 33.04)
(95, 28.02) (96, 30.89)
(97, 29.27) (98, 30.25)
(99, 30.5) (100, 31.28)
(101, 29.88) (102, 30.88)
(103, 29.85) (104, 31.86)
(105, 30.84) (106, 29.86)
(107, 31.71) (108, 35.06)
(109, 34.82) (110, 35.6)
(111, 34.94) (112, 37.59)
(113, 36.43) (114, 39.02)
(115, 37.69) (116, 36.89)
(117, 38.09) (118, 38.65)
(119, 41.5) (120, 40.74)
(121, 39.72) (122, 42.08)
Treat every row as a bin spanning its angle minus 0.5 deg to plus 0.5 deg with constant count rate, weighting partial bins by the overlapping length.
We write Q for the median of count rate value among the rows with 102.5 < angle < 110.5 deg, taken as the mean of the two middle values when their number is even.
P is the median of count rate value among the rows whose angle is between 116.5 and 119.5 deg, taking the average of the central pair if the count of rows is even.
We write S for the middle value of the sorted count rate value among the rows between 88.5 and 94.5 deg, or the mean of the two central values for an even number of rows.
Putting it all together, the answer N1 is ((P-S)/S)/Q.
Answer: 0.006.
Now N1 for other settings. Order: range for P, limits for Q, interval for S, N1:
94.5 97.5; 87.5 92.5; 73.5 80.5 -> -0.011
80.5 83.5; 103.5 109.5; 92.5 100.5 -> 0.016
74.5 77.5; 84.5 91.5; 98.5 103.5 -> 0.016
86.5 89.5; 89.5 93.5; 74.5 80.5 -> -0.005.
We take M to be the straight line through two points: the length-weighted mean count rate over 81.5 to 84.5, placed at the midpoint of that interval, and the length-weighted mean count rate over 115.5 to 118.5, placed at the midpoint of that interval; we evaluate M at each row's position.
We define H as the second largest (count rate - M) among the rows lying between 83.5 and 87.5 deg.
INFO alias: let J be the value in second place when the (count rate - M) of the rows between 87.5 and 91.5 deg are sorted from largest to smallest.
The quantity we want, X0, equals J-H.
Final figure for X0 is -5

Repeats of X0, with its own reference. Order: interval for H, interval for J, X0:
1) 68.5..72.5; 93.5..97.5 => -11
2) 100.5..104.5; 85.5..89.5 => 5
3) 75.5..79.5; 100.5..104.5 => -10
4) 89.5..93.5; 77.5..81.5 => 10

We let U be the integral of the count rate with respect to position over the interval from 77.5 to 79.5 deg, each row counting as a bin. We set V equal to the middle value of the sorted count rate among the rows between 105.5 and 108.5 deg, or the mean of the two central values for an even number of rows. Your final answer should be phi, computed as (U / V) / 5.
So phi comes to 0.55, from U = 88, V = 31.7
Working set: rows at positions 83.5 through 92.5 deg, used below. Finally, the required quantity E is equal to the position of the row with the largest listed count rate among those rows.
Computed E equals 84 deg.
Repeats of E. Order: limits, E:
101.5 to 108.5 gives 108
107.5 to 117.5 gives 114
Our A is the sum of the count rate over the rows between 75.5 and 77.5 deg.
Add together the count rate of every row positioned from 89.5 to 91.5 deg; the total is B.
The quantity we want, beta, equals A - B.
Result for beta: 25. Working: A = 93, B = 68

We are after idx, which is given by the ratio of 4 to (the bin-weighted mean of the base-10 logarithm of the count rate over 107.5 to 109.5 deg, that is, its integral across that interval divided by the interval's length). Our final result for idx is 2.59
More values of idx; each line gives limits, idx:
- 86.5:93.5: 2.62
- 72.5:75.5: 2.36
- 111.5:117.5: 2.54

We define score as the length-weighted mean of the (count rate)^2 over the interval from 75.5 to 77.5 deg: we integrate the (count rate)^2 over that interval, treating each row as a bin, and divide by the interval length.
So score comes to 2182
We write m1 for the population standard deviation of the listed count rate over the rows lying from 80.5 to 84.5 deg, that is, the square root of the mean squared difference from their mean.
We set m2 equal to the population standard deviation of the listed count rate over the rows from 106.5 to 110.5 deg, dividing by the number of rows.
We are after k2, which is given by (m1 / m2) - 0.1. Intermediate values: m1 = 1.6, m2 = 1.52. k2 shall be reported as 0.95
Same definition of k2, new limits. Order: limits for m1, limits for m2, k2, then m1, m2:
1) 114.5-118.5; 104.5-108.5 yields 0.23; 0.6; 1.96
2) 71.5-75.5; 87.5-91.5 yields 0.78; 1.9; 2.18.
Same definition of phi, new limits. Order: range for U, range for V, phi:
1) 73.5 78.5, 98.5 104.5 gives 1.55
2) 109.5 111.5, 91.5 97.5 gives 0.47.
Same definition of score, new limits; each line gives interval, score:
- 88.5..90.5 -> 1165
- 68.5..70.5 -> 2080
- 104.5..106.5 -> 921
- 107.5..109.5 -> 1221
